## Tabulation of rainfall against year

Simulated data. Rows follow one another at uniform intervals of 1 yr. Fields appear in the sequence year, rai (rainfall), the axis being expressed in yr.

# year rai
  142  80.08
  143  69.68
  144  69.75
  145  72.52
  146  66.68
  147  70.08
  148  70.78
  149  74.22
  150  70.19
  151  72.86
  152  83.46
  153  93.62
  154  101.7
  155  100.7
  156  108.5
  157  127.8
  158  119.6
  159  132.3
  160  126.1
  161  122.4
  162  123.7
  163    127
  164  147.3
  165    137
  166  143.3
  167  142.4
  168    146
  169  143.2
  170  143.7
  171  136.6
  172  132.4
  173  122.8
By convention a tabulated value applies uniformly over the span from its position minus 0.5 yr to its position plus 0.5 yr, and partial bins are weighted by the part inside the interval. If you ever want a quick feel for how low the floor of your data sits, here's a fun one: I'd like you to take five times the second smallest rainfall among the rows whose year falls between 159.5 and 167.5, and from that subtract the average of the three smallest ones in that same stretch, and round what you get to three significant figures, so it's 494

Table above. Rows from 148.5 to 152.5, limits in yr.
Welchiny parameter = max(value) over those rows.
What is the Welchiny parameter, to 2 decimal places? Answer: 83.46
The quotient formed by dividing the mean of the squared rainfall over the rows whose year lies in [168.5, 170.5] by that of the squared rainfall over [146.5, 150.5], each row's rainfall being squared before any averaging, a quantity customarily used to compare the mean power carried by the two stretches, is 4.0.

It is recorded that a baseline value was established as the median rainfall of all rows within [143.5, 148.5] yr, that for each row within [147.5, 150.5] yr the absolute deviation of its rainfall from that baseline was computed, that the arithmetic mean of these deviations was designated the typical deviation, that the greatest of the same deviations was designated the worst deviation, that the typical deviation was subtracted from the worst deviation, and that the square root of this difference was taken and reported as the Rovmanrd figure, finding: 1.6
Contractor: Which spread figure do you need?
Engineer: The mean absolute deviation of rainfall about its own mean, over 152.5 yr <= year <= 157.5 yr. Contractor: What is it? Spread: 9.3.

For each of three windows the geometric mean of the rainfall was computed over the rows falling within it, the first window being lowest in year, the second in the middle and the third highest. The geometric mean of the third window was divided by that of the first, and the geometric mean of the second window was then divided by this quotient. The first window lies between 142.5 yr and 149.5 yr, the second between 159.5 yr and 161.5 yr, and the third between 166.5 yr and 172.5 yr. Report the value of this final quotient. 62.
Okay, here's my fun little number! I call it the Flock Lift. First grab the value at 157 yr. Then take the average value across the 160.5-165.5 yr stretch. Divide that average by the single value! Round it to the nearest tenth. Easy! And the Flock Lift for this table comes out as 1.0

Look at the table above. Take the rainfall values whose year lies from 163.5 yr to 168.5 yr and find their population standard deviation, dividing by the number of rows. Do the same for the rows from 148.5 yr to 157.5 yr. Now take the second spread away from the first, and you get -15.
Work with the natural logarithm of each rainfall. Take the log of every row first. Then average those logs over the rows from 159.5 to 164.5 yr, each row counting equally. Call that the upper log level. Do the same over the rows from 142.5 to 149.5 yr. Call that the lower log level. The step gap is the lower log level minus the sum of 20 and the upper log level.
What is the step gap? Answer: -20.6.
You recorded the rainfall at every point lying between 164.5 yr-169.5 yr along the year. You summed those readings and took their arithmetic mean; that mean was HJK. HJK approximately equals 142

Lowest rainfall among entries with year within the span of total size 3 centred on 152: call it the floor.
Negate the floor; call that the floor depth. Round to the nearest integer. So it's -73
